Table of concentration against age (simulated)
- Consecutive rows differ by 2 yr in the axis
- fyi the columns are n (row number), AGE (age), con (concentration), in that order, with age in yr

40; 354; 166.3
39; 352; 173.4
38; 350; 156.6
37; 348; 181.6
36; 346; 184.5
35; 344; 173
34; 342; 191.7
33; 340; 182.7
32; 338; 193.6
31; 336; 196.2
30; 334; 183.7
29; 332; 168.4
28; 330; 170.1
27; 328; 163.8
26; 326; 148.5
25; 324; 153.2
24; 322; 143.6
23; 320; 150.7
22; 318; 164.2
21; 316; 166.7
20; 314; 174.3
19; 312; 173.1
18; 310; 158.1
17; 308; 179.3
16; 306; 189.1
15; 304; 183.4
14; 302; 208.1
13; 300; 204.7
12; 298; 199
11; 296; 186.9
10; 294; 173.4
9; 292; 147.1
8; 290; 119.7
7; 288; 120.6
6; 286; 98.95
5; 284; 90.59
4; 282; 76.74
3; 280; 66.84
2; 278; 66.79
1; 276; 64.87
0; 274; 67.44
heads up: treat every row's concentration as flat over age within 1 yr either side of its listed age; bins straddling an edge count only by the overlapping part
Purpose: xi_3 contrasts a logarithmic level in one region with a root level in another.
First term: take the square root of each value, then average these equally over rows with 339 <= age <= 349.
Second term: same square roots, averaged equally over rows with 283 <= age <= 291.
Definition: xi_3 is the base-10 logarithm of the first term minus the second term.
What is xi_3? -9.2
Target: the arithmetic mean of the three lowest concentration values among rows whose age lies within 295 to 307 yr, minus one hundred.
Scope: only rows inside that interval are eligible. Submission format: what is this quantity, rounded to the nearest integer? 86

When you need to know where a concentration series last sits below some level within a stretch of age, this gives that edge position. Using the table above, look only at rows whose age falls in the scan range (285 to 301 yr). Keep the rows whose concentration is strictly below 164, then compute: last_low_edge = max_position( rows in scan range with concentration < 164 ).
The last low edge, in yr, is 292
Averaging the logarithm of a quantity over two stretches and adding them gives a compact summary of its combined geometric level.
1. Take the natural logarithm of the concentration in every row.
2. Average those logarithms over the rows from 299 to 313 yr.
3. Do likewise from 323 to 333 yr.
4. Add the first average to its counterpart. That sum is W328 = 10.3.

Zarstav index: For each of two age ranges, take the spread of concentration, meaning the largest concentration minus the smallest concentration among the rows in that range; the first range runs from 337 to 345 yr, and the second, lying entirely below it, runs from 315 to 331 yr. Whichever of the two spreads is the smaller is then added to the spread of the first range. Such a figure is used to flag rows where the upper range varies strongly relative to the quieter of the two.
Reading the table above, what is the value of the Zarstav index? 41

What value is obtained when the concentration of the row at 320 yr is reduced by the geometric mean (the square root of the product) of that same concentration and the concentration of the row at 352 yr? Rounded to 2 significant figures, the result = -11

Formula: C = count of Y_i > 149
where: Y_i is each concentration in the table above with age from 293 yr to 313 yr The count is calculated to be 10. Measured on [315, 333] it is 7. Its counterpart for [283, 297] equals 2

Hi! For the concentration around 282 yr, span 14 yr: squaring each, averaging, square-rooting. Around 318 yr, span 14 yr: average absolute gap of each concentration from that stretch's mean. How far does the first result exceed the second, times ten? 758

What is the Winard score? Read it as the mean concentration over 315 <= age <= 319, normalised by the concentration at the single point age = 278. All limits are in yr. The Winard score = 2.48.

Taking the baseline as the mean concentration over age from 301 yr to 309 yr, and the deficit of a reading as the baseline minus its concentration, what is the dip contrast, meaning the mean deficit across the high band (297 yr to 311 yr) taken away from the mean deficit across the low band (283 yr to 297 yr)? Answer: 55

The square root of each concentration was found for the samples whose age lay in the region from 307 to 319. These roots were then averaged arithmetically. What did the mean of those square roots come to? 13.0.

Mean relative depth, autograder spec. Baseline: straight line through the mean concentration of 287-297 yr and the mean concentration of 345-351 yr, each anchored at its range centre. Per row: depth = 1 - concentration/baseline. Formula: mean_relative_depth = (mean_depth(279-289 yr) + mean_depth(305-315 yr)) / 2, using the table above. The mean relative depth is 0.13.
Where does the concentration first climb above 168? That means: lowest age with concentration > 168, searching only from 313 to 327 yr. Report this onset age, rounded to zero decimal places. 314 yr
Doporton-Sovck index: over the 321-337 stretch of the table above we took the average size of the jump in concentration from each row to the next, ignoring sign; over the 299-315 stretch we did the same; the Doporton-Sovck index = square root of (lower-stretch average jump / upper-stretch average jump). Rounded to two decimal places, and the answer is 1.11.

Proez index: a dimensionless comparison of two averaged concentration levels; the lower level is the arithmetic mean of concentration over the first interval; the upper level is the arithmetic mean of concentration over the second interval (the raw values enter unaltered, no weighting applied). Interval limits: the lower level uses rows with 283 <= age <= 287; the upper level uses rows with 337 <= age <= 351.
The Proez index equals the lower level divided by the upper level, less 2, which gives -1.5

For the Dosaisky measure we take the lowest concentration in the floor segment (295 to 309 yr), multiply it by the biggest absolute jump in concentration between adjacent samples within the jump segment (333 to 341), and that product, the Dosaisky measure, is 2241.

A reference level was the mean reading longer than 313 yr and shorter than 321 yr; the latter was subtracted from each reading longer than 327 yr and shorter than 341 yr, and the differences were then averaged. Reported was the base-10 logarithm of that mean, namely 1.2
